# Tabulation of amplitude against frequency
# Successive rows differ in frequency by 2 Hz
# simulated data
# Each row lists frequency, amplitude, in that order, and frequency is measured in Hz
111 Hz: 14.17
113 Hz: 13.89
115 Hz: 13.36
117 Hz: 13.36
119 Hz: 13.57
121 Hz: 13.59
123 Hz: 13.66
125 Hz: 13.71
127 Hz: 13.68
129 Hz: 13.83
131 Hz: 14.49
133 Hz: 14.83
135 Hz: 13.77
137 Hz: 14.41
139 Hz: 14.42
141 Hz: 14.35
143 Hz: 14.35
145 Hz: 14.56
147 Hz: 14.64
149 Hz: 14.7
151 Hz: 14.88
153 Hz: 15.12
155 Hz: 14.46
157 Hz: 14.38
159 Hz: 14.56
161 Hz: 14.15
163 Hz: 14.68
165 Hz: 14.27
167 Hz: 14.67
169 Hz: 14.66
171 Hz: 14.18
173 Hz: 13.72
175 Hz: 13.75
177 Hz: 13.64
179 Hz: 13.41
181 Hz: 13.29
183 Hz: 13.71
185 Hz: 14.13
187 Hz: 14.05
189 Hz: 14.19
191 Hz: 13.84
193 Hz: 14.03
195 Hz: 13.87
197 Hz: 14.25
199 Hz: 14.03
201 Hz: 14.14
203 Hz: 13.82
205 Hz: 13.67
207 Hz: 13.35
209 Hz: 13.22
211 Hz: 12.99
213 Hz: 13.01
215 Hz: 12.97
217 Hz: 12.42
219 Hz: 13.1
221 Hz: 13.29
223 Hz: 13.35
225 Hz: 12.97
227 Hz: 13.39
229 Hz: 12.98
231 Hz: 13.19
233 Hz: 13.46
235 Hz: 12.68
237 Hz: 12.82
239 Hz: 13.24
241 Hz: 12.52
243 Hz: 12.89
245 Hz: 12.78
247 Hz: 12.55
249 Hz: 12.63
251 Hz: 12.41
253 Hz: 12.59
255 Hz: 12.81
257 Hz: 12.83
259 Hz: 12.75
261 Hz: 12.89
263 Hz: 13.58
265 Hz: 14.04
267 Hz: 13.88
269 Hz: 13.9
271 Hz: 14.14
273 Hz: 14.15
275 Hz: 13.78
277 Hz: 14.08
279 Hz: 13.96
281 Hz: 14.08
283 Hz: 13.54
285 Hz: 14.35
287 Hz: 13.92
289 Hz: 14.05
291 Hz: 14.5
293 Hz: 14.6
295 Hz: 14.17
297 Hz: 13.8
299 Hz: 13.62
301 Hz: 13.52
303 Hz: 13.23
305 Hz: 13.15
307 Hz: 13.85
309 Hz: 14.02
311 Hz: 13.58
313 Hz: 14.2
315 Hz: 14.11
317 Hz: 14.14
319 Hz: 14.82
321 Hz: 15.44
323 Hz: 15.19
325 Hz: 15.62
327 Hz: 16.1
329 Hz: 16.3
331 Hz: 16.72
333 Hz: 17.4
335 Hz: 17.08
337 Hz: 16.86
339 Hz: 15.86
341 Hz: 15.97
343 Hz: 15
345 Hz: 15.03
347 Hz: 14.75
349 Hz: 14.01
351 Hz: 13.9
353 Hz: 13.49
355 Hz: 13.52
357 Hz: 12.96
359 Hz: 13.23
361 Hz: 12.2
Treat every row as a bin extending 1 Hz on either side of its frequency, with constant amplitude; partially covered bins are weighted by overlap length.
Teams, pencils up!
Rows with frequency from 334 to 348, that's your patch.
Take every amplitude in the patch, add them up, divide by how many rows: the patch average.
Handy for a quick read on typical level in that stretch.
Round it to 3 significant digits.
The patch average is 15.8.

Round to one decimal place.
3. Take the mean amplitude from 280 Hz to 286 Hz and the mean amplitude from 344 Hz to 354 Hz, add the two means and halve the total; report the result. 14.1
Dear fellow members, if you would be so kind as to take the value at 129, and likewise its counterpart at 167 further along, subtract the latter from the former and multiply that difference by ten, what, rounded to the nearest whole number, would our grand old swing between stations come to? -8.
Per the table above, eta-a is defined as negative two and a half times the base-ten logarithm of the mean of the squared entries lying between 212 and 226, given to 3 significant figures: -5.57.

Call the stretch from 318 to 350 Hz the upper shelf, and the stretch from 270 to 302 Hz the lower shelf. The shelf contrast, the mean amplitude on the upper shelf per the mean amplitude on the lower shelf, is 1.12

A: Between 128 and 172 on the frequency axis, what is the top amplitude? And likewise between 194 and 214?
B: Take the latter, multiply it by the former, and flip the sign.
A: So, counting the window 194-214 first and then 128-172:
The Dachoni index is -215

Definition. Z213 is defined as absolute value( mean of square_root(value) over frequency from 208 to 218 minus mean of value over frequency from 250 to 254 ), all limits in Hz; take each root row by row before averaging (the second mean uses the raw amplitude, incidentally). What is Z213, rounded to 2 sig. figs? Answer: 8.9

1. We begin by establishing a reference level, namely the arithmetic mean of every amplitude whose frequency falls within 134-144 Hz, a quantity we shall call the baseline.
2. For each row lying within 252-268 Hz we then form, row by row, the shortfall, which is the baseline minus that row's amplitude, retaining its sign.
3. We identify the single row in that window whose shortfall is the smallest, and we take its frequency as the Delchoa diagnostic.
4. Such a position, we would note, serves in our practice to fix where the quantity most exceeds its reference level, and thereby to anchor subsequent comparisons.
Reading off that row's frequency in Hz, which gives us 265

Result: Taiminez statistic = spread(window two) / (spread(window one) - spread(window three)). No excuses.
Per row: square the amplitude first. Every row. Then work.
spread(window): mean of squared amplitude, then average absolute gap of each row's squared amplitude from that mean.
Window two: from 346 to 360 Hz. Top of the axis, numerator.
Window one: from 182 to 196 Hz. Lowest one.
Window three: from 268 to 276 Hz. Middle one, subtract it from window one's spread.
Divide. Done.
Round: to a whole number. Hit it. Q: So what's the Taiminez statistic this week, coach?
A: -48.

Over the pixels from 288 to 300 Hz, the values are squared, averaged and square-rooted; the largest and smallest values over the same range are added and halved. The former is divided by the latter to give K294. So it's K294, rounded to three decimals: 1.001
